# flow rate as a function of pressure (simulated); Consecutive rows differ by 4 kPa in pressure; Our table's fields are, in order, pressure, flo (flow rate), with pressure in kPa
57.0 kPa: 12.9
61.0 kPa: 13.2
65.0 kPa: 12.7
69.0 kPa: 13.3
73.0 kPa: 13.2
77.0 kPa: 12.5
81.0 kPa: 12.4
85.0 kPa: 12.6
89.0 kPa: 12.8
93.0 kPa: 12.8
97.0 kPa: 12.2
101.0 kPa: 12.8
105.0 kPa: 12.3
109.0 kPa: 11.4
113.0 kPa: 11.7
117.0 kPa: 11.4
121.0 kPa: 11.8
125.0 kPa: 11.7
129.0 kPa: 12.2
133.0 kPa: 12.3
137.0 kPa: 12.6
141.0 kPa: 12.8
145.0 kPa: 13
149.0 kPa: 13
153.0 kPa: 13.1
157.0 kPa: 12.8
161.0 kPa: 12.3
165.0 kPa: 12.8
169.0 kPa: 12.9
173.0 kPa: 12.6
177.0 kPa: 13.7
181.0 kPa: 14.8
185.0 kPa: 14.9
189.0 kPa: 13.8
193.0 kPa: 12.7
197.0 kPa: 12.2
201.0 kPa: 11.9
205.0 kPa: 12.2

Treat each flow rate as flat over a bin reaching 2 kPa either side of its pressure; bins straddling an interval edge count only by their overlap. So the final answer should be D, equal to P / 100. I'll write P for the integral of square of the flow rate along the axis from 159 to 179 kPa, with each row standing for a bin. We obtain 33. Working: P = 3312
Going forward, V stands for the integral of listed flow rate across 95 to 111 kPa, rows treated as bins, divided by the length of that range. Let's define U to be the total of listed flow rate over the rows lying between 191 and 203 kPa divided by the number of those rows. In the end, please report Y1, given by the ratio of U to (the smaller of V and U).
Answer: 1.01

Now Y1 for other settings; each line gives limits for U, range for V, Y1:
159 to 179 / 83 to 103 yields 1.02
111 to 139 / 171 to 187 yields 1.00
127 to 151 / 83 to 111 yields 1.02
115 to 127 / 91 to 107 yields 1.00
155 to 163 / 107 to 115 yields 1.09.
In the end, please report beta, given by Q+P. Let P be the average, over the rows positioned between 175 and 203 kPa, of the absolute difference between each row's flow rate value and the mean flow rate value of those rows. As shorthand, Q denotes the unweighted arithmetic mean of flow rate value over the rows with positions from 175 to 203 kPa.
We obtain 14.42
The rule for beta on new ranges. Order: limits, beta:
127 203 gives 13.55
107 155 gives 12.80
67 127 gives 12.83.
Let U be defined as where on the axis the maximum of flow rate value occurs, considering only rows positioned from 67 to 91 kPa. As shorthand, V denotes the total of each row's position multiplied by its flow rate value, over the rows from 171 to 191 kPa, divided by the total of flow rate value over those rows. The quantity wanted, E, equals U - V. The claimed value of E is -112.2 kPa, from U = 69.0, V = 181.2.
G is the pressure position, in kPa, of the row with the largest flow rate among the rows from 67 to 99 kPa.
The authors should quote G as 69.0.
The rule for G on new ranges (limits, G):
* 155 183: 181.0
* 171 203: 185.0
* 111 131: 129.0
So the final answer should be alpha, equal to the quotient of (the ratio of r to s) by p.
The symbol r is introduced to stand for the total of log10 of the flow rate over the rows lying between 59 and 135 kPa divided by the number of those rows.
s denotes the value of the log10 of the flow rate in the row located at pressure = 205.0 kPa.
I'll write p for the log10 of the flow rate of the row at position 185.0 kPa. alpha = 0.86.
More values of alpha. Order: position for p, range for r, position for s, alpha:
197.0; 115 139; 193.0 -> 0.90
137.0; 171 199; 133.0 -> 0.94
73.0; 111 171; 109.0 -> 0.92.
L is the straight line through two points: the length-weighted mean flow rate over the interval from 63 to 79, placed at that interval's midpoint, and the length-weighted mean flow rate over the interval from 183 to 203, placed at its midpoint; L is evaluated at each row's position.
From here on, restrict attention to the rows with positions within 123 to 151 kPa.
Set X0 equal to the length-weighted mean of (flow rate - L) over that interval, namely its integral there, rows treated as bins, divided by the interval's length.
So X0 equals -0.51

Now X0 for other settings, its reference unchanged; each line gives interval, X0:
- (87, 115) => -0.68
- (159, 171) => -0.39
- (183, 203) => 0.00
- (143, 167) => -0.21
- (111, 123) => -1.36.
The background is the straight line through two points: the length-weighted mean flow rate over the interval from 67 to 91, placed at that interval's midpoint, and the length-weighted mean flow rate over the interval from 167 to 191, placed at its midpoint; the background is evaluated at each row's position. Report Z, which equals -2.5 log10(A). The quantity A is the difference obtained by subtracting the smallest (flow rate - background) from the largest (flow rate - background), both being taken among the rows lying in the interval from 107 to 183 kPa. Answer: -1.1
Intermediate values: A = 2.8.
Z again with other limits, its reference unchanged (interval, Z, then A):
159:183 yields -0.9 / 2.3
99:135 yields -0.5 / 1.6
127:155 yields 0.4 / 0.7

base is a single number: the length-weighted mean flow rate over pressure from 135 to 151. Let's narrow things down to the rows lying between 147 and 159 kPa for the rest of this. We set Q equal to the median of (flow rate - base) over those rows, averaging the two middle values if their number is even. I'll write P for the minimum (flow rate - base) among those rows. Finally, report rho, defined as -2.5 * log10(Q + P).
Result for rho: 2.5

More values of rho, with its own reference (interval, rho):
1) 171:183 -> 0.6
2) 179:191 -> -1.2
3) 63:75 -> 1.7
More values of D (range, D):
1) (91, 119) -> 41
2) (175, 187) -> 25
